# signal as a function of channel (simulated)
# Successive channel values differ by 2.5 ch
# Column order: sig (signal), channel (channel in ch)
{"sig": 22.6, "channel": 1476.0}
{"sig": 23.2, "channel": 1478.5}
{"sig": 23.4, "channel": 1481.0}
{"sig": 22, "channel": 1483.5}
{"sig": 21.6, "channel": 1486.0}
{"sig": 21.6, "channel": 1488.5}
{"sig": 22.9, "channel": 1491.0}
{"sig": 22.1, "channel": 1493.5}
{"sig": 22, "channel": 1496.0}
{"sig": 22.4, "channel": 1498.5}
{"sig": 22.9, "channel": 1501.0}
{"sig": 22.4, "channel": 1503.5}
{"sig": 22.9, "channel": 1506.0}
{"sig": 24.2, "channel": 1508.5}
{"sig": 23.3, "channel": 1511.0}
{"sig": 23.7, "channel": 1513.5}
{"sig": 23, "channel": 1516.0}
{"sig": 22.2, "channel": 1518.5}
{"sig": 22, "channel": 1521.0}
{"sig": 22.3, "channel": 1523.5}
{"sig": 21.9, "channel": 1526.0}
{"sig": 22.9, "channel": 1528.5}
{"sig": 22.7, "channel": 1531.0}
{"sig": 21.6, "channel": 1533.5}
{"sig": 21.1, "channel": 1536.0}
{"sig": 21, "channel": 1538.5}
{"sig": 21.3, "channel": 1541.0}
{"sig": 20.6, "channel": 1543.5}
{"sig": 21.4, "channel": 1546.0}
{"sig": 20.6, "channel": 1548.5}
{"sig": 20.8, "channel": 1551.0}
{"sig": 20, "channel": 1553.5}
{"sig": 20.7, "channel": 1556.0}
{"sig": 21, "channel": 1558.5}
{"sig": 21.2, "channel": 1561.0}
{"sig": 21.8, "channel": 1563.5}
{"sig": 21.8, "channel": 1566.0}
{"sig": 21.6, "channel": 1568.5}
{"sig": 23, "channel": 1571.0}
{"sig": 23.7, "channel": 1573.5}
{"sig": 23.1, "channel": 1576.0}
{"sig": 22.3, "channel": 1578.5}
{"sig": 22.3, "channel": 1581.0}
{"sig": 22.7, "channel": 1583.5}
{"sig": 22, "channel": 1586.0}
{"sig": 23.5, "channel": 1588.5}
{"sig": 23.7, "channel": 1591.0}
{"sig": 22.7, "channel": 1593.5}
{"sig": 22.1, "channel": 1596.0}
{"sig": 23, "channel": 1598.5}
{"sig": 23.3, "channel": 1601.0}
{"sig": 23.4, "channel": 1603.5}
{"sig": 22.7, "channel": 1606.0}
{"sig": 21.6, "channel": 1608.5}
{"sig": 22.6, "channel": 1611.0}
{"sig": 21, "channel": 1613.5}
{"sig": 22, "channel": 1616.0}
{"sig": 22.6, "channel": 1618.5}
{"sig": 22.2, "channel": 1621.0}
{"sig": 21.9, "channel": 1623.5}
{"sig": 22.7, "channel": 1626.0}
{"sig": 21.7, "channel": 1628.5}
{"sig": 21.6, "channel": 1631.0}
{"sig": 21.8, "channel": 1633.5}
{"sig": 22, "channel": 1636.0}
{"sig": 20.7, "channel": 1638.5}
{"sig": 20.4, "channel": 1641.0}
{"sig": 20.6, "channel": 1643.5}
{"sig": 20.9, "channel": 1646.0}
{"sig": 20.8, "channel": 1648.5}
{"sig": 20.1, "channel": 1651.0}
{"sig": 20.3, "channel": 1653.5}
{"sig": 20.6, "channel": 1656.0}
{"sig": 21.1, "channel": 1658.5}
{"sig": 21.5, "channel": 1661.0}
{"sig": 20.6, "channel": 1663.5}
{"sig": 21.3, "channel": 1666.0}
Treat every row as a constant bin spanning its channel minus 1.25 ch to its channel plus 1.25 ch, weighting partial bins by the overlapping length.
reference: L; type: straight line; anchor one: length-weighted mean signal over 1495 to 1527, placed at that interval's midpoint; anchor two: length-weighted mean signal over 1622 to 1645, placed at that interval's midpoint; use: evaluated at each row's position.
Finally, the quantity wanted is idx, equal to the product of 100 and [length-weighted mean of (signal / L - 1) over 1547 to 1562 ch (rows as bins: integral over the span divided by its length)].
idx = -7.0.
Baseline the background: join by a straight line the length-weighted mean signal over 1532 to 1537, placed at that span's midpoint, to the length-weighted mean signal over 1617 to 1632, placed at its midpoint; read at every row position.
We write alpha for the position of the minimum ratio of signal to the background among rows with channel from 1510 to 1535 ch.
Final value 1533.5 ch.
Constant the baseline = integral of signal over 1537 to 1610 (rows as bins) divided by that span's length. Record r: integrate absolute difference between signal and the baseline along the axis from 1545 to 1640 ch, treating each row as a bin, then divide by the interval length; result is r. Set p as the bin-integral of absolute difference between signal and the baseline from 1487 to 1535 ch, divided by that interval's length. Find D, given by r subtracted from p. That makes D -0.09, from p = 0.660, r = 0.8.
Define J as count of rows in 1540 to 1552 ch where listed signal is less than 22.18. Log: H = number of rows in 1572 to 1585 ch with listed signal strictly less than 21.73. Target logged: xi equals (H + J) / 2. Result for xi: 2.5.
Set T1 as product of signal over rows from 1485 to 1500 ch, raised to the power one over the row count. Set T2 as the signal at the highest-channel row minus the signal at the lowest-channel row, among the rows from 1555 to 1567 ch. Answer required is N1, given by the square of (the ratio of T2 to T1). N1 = 0.0025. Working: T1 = 22.1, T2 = 1.10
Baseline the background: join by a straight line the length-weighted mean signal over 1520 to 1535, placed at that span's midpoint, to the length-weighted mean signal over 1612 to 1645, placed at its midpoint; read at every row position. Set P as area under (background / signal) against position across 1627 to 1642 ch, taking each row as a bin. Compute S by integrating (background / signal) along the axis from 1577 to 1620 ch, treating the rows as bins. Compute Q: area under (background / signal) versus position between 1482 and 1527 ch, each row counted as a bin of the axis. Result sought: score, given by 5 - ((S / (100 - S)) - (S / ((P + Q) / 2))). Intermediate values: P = 15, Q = 45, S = 41.6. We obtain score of 5.68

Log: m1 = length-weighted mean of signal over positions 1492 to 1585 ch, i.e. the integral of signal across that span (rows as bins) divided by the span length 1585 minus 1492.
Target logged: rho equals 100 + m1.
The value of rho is 122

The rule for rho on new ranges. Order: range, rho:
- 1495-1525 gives 123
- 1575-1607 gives 123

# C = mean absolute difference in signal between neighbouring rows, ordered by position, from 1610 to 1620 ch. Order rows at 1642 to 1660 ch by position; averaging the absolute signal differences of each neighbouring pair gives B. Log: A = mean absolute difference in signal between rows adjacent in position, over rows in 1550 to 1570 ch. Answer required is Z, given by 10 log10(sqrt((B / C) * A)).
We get -4.4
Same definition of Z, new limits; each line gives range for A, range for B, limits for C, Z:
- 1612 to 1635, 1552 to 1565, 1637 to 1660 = -0.6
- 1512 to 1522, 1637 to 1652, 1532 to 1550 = -2.3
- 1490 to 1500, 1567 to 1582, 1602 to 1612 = -2.4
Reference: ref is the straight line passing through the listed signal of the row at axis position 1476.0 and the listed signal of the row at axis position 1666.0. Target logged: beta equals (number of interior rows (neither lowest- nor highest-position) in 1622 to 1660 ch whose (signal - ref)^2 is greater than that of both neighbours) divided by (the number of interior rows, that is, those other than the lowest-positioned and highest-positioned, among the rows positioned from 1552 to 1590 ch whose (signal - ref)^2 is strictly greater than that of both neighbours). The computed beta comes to 1.5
